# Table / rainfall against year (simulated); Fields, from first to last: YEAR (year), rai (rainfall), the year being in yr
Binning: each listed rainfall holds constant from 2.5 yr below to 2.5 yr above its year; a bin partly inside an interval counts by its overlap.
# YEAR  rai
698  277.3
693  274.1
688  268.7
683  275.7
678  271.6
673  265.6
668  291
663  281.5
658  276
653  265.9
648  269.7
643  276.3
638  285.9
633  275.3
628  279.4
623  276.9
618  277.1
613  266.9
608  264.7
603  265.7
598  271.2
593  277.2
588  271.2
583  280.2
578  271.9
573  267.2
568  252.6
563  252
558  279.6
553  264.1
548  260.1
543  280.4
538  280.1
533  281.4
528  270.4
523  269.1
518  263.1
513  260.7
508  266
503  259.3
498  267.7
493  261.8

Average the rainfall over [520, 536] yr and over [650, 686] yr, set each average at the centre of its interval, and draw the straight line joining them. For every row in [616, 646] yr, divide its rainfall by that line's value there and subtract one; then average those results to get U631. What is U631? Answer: 0.013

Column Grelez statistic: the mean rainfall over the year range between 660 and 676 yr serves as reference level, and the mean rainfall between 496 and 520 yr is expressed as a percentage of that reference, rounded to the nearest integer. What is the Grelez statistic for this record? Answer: 94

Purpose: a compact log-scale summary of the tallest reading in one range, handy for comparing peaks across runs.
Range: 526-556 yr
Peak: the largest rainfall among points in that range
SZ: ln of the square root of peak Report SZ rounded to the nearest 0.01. 2.82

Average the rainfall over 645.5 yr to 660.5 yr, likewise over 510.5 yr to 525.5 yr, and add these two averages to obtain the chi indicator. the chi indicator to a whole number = 535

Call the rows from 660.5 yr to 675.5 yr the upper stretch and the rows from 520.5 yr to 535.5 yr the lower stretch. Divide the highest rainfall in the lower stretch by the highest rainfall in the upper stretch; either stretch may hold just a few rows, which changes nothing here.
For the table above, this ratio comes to 0.97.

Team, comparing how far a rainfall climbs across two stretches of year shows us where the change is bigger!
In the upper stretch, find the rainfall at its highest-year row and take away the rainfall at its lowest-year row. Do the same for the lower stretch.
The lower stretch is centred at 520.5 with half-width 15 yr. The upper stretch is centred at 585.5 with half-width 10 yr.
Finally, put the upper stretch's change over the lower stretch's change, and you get 0.34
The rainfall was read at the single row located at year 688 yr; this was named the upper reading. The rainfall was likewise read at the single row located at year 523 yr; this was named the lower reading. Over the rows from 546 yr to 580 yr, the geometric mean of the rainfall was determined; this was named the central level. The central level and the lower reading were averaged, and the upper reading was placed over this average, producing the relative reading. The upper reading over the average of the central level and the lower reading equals 1.01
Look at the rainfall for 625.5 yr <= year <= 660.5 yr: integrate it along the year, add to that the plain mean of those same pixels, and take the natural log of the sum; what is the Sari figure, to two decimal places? 9.20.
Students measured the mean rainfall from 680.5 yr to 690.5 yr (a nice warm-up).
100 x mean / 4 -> 6805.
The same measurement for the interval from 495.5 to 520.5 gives 6584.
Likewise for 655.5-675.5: 6963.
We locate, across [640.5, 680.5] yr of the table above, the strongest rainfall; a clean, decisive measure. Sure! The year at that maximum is 668 yr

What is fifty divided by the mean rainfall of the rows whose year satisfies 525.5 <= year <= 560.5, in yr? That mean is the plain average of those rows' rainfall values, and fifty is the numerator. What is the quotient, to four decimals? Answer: 0.1827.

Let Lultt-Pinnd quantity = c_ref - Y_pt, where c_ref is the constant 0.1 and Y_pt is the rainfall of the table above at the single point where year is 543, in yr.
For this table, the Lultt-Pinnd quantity -280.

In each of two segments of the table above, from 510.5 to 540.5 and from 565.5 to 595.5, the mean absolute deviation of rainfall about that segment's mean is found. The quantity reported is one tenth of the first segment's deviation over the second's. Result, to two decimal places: 0.10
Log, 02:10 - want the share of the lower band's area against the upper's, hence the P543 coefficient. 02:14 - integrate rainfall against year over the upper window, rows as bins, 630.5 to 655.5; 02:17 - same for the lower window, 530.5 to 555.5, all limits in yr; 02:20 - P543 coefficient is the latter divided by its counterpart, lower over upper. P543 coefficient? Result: 0.99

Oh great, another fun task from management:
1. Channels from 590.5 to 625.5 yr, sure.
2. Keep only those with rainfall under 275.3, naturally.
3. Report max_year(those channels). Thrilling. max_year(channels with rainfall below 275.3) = 613 yr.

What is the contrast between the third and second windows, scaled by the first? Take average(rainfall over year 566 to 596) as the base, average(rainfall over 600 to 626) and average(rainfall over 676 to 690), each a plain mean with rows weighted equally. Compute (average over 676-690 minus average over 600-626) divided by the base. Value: 0.006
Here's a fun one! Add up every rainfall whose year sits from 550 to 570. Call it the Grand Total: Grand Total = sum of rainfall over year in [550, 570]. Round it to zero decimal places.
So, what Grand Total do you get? 1048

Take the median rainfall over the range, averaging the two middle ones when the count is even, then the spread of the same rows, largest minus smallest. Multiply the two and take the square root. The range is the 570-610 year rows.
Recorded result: 65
